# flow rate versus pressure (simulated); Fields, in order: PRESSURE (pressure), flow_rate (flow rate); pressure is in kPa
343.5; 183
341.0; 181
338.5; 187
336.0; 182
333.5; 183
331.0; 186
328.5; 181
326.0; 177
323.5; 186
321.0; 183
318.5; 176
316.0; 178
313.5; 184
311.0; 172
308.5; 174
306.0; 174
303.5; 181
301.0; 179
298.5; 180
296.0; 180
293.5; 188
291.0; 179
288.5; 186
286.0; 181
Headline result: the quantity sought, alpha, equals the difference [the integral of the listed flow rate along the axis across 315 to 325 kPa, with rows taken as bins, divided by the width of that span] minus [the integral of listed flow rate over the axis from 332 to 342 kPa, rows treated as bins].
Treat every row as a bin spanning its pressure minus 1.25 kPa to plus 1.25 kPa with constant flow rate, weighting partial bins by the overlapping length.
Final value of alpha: -1653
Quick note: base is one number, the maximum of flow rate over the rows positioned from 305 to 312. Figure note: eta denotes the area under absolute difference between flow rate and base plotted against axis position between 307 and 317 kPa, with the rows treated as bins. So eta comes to 39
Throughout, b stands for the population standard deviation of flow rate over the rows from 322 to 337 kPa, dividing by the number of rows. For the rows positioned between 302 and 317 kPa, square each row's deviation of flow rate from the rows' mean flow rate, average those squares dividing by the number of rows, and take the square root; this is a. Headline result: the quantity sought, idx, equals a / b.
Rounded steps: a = 4.3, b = 3.1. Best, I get 1.38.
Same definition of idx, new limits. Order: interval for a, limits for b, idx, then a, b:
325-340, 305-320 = 0.85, 3.3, 3.9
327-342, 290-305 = 0.75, 2.4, 3.1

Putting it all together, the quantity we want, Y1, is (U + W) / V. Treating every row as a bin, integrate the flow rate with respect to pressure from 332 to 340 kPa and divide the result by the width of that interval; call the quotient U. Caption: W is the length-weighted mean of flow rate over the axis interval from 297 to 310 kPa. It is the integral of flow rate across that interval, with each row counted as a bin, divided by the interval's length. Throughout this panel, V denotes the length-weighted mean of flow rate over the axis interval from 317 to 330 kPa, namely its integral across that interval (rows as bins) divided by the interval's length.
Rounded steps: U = 184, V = 181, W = 178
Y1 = 2.001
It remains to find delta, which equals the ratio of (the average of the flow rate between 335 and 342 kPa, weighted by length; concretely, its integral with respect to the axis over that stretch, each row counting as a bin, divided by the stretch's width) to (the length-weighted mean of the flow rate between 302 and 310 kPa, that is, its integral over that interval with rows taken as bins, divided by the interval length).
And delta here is 1.04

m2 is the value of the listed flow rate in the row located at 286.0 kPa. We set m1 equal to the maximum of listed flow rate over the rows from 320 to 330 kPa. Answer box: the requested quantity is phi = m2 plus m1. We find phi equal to 367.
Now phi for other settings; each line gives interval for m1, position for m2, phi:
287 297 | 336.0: 370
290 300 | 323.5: 374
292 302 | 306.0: 362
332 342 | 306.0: 361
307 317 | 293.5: 372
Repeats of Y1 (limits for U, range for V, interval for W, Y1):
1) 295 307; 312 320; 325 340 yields 2.018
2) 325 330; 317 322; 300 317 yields 1.991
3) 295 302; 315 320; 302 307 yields 2.017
